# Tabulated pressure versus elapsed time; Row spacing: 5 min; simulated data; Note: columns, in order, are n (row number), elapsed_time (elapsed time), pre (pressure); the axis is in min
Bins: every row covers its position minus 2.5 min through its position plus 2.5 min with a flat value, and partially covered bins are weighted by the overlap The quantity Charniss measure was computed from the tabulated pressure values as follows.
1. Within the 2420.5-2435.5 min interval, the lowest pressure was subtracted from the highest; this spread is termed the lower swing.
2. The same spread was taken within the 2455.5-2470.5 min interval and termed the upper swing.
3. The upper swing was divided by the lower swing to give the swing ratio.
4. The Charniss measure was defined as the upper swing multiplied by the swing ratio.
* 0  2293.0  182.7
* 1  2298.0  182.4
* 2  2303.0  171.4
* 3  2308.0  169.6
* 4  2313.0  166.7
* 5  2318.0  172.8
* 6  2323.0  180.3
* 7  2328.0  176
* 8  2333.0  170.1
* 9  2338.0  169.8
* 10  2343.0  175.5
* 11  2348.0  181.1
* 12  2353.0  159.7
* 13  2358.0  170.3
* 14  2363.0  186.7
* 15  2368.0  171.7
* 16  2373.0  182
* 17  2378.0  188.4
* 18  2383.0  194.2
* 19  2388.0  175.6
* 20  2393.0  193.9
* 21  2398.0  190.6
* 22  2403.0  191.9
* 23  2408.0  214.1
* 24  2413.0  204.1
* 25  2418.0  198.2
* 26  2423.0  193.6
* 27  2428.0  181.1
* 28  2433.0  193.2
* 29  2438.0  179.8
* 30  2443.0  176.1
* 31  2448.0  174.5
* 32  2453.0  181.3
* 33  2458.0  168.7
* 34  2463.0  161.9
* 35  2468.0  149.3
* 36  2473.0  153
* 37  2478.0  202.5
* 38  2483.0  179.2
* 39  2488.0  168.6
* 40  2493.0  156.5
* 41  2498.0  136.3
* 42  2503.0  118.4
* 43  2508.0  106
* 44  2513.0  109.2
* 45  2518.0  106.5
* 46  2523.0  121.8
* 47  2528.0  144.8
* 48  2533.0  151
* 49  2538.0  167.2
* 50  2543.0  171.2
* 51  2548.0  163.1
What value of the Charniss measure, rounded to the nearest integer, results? 30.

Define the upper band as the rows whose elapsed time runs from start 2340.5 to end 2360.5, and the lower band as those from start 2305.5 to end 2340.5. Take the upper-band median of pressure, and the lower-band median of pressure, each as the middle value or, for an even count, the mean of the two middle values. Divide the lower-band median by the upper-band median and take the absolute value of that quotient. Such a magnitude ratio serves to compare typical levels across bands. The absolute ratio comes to 0.98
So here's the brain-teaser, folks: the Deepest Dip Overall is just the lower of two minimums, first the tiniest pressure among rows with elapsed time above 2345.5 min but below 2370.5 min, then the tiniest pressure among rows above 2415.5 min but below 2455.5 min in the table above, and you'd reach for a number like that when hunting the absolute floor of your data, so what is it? 160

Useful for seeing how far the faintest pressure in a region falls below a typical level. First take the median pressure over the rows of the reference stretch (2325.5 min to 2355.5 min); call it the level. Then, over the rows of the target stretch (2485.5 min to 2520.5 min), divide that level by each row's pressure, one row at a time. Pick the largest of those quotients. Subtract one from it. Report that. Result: 0.63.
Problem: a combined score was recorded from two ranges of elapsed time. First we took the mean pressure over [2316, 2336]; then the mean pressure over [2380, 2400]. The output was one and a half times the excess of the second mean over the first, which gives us 21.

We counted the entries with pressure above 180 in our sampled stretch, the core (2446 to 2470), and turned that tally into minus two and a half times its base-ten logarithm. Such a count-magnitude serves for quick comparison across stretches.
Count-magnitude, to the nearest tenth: 0.0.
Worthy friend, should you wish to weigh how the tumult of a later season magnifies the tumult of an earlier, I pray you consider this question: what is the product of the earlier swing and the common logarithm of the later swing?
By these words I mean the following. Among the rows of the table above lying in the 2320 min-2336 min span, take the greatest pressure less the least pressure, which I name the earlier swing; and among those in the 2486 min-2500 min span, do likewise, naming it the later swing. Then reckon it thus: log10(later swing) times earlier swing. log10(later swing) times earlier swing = 15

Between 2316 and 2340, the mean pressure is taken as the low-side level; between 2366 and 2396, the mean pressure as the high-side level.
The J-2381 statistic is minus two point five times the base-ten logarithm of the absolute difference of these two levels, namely -2.6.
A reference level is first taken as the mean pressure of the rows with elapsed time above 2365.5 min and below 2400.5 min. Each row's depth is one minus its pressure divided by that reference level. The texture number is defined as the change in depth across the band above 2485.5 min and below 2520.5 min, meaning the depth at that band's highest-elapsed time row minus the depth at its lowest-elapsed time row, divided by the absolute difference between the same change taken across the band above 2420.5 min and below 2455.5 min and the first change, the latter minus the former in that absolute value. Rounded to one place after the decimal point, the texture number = 1.2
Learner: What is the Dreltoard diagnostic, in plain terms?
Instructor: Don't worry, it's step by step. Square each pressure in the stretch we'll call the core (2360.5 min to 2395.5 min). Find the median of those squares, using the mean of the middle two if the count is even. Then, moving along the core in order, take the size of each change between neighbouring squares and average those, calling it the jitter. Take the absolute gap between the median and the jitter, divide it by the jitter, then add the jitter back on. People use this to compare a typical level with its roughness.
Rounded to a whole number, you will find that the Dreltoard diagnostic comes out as 4548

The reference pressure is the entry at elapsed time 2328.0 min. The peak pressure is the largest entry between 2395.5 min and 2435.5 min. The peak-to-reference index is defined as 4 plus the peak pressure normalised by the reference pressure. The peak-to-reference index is 5.22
